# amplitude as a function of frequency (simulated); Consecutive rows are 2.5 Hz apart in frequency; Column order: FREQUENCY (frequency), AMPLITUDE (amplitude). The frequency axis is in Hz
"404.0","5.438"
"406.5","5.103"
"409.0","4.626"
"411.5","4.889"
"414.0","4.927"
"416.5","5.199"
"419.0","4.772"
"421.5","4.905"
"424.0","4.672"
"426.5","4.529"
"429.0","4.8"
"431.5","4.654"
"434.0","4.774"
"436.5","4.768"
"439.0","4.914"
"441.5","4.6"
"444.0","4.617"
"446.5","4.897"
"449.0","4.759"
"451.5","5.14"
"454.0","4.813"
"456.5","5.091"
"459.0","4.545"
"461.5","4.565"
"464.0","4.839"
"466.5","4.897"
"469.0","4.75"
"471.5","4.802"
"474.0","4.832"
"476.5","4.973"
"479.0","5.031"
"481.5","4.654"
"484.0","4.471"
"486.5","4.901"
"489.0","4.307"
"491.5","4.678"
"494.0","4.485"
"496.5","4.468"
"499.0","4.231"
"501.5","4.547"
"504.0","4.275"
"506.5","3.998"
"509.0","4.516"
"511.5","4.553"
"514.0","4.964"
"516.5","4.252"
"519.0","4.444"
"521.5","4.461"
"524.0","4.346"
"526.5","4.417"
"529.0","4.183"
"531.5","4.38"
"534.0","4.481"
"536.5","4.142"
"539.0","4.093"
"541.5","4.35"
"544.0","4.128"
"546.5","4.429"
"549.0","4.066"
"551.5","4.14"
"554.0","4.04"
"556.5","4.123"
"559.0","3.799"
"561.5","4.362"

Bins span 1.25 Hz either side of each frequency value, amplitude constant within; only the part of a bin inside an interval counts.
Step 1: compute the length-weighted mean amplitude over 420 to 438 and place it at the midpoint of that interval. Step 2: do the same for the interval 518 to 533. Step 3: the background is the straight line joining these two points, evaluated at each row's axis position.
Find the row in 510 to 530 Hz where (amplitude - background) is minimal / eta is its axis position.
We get 529.0 Hz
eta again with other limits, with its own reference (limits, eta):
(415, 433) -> 426.5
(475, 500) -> 499.0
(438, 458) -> 441.5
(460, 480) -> 461.5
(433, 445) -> 441.5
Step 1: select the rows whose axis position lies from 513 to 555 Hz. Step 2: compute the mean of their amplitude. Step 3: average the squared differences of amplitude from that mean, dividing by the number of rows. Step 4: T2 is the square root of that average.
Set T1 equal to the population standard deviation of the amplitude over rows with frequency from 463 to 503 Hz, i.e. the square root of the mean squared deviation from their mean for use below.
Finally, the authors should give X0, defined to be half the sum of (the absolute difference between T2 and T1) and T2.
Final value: 0.116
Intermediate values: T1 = 0.23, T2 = 0.22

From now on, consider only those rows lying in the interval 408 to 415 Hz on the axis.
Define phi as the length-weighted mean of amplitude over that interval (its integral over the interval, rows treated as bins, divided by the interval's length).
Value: 4.82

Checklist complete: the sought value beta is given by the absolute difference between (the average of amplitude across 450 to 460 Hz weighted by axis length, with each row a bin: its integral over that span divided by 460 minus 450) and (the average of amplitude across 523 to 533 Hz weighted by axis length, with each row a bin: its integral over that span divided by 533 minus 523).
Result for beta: 0.6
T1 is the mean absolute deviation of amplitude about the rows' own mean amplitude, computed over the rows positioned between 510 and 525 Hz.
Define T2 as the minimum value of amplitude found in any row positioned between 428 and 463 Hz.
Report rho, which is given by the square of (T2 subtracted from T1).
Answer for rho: 19.1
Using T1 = 0.17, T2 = 4.545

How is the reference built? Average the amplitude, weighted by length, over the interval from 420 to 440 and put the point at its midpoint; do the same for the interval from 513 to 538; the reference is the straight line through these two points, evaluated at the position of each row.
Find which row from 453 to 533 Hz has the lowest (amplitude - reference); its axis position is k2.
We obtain 506.5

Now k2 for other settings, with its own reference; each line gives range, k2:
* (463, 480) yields 469.0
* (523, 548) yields 539.0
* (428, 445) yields 441.5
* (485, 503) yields 499.0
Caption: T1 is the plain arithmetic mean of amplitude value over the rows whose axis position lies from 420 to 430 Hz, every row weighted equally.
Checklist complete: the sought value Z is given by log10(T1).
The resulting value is 0.67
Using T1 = 4.73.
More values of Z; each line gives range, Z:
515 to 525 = 0.64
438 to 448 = 0.68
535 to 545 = 0.62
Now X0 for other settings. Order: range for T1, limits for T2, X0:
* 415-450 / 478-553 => 0.170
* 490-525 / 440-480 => 0.110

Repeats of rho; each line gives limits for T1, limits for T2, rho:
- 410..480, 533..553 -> 15.5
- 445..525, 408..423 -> 19.3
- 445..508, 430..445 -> 19.1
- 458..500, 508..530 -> 15.9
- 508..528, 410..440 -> 19.3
